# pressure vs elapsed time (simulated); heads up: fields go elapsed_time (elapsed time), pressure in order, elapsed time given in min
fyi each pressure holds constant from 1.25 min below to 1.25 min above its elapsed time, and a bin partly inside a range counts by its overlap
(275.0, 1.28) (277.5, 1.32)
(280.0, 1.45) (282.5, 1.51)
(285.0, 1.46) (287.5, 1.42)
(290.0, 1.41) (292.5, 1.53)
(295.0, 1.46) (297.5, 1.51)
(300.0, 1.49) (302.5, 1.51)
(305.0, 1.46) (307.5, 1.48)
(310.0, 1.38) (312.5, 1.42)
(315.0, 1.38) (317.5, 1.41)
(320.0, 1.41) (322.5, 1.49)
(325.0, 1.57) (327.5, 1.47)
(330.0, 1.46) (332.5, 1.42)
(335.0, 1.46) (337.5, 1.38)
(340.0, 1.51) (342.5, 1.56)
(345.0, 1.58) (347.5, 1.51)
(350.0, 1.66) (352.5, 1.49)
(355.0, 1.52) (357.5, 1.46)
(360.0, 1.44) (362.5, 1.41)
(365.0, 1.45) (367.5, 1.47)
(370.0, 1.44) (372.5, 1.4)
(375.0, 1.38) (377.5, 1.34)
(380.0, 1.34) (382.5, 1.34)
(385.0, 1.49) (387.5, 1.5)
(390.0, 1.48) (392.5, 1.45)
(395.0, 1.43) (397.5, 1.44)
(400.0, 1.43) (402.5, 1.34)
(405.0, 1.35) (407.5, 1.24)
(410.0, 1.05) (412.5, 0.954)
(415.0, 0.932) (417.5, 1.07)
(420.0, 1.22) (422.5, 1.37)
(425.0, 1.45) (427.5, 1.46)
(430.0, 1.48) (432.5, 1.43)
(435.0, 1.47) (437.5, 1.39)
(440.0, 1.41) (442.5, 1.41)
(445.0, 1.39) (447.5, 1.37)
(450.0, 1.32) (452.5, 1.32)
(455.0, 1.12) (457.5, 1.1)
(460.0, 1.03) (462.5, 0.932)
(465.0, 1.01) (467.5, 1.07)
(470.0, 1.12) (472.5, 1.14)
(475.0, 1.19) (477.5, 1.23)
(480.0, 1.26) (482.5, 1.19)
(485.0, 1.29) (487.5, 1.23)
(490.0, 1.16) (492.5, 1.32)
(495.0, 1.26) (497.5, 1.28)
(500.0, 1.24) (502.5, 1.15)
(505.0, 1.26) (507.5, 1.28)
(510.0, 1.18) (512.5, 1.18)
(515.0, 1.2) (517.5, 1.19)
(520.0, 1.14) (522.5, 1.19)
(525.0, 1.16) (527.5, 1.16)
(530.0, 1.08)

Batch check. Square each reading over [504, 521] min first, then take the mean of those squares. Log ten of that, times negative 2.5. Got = -0.41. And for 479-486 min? -0.48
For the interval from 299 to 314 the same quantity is -0.82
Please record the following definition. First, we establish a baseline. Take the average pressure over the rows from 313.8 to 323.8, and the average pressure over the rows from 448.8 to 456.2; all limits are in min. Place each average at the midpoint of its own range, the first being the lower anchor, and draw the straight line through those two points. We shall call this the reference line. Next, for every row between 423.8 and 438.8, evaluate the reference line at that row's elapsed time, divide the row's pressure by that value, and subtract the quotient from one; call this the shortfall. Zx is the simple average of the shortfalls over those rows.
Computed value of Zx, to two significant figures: -0.13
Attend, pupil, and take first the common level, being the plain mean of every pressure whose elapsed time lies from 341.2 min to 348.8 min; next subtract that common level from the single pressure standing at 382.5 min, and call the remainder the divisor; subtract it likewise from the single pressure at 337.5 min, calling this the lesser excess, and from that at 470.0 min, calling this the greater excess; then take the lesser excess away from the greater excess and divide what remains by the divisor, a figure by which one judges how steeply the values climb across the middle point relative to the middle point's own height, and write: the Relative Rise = 1.2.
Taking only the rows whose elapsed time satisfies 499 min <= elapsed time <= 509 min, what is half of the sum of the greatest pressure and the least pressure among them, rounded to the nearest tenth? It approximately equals 1.2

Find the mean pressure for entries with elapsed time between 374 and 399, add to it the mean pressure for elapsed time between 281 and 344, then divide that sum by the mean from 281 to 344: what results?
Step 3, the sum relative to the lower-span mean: 1.97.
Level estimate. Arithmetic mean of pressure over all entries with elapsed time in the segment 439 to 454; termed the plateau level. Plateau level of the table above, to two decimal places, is 1.37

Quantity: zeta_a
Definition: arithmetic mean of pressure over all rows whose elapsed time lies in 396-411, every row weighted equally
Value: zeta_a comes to 1.31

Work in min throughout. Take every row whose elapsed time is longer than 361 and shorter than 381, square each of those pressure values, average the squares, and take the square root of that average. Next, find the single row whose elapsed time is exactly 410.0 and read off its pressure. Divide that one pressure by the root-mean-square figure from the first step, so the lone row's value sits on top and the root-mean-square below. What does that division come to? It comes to 0.75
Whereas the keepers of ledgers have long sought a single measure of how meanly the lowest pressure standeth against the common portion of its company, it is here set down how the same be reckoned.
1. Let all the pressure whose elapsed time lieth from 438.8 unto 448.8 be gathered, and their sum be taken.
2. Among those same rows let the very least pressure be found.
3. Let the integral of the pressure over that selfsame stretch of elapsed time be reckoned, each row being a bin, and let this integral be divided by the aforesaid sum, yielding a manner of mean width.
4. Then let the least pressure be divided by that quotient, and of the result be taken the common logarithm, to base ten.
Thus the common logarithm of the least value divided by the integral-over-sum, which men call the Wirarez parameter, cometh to -0.261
